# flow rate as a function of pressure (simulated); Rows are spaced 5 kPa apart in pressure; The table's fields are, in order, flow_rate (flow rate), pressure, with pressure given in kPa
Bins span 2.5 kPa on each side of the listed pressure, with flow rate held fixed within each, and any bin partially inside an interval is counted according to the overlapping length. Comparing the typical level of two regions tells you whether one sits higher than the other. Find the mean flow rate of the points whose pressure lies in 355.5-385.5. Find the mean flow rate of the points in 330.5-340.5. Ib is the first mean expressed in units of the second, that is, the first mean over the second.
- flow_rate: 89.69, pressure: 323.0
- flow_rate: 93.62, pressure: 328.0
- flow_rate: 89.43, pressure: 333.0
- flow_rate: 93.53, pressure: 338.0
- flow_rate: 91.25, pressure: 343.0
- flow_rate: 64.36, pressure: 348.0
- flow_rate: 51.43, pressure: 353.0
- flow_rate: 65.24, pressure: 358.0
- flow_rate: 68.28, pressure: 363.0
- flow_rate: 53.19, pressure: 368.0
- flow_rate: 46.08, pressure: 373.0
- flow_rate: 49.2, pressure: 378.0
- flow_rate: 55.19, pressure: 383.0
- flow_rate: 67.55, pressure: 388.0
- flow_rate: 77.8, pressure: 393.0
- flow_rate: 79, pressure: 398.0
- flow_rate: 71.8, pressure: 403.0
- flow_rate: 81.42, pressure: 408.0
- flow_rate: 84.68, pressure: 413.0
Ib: 0.61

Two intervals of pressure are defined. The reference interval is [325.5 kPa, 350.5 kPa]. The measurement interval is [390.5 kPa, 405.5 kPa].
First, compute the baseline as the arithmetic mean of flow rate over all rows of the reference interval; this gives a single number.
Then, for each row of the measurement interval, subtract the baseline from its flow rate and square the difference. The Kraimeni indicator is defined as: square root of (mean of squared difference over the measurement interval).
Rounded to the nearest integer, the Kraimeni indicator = 11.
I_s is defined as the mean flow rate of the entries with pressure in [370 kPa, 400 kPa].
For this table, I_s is 62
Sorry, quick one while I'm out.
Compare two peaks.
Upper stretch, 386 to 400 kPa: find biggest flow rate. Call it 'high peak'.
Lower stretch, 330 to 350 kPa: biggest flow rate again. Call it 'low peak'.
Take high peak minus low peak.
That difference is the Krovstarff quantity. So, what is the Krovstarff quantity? -15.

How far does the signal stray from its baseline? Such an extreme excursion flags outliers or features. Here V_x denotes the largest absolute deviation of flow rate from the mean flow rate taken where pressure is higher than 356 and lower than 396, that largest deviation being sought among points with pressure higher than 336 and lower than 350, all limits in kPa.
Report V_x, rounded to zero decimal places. 33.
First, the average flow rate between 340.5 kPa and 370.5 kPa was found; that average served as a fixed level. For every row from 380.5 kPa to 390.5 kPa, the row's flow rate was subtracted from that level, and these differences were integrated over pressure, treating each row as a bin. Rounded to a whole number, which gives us 43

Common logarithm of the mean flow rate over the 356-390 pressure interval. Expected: 1.76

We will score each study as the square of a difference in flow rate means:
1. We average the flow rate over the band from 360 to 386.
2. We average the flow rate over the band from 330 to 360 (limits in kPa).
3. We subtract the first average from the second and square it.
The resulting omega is 462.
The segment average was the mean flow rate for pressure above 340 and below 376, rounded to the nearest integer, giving 63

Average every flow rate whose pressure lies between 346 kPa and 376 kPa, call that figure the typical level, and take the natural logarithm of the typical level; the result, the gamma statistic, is 4.06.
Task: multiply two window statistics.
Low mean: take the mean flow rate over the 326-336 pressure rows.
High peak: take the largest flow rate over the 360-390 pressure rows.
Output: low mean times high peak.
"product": 6249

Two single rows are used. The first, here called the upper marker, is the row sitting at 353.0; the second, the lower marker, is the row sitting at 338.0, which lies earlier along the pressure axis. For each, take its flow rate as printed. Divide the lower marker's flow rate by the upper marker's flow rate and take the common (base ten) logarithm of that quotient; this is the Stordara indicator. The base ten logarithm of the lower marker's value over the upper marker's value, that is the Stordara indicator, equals 0.26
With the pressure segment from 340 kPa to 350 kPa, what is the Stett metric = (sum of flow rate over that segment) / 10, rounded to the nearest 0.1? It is 15.6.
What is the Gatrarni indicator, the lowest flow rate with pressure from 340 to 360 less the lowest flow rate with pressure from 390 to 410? -20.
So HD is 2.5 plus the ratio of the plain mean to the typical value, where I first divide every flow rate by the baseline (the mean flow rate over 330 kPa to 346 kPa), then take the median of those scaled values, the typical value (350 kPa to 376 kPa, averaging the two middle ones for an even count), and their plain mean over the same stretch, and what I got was 3.569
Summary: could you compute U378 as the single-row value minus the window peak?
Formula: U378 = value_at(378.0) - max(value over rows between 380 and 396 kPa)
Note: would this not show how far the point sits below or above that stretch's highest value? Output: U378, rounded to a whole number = -29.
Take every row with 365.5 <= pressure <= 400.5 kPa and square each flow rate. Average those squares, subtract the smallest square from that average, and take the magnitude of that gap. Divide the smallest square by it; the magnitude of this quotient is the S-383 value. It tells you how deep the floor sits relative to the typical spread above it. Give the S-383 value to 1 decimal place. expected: 1.2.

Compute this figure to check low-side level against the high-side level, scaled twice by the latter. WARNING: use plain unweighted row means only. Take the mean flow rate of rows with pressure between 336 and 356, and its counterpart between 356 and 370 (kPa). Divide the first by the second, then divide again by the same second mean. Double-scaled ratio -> 0.019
